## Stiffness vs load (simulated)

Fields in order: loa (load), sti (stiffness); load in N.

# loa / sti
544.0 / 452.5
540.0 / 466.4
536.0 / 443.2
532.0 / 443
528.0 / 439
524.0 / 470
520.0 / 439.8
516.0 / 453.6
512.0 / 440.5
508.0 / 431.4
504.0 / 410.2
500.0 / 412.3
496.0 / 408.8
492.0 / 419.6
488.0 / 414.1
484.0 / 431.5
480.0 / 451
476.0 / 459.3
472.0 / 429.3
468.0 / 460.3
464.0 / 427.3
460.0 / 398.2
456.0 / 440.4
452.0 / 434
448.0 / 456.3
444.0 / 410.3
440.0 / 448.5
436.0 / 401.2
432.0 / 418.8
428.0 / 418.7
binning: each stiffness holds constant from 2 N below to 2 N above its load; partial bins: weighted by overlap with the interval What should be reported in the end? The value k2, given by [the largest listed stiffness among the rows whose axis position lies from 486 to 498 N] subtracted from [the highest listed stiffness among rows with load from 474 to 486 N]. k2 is 40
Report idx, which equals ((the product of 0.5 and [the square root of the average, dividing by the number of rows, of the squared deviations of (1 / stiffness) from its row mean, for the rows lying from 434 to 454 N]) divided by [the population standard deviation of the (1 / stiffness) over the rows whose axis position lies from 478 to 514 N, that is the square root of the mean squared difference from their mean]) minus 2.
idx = -1.2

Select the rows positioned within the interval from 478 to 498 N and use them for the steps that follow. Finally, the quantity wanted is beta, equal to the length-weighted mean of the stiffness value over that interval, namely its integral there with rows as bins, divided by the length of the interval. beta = 425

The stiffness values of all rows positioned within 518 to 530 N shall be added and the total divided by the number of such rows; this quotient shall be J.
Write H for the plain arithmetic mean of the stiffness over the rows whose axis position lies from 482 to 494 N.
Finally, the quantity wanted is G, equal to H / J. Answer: 0.938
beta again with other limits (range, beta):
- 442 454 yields 434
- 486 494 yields 417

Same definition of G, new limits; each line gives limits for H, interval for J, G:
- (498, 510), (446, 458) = 0.942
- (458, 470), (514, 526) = 0.943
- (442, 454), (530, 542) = 0.962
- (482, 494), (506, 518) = 0.955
